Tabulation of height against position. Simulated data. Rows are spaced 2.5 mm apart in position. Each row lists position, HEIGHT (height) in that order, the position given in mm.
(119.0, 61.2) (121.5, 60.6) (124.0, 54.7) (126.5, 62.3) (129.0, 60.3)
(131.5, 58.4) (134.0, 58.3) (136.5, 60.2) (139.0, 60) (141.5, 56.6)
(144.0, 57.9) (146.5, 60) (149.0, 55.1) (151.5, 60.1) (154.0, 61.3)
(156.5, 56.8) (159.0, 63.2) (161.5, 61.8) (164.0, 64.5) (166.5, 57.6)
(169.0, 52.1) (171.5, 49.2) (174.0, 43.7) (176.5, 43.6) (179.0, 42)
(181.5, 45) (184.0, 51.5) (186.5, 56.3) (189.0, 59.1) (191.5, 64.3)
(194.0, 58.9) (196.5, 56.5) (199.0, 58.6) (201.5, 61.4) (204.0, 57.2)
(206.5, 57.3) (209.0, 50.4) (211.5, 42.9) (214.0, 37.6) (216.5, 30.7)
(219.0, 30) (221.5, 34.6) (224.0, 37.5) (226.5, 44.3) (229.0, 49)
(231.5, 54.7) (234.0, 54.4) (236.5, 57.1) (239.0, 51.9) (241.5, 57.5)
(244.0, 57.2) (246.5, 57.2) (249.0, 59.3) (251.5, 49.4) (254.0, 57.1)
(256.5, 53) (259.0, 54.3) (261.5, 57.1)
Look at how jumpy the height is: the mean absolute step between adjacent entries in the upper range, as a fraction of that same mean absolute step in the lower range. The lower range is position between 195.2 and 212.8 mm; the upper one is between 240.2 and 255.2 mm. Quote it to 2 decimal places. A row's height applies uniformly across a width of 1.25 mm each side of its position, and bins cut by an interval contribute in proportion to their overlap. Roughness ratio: 1.02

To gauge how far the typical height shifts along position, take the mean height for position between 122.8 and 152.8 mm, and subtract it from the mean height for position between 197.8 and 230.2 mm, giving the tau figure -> -13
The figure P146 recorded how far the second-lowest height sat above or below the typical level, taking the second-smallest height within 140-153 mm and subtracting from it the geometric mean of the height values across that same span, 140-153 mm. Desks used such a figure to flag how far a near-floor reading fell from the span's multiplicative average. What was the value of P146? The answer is -1.3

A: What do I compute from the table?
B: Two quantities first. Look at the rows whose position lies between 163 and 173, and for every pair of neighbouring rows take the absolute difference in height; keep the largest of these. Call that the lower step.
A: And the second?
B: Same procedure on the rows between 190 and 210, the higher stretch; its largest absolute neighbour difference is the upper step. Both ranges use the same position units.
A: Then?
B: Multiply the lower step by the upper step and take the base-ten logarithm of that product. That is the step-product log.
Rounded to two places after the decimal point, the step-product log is 1.68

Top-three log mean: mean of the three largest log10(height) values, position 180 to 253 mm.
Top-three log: 1.79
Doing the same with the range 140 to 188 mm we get 1.80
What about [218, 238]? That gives 1.74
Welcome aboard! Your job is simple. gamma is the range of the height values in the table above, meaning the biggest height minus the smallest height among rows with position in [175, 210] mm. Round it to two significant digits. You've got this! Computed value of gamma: 22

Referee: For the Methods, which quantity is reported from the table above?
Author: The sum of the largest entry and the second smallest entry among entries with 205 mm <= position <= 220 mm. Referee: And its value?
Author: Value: 88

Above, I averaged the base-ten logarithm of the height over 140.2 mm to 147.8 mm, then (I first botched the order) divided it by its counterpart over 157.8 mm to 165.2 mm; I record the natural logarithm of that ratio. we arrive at -0.02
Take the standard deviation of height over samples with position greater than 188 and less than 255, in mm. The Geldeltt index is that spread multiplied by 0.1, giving 1.0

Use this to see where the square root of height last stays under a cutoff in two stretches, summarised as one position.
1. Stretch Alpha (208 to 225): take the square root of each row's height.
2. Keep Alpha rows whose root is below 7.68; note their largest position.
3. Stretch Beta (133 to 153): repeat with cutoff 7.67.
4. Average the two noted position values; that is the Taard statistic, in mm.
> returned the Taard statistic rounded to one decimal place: 186.5 mm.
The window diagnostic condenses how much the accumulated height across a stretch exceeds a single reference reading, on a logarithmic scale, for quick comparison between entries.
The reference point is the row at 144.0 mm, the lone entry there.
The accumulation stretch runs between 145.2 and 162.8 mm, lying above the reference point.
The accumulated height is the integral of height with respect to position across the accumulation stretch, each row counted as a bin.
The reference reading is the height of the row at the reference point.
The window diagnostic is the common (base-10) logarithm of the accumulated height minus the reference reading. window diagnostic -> 3.0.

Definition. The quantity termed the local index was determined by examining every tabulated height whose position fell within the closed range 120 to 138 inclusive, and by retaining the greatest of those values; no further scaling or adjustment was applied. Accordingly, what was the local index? 62.3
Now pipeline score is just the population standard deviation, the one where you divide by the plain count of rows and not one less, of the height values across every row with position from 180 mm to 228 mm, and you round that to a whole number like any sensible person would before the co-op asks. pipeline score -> 11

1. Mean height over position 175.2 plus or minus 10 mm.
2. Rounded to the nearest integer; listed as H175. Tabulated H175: 48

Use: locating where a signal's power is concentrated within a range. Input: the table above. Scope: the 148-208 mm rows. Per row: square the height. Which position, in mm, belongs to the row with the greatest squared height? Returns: 164.0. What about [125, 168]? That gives 164.0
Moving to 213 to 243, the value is 241.5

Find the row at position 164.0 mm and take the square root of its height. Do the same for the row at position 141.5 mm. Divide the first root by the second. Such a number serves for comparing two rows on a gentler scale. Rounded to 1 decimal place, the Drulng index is 1.1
